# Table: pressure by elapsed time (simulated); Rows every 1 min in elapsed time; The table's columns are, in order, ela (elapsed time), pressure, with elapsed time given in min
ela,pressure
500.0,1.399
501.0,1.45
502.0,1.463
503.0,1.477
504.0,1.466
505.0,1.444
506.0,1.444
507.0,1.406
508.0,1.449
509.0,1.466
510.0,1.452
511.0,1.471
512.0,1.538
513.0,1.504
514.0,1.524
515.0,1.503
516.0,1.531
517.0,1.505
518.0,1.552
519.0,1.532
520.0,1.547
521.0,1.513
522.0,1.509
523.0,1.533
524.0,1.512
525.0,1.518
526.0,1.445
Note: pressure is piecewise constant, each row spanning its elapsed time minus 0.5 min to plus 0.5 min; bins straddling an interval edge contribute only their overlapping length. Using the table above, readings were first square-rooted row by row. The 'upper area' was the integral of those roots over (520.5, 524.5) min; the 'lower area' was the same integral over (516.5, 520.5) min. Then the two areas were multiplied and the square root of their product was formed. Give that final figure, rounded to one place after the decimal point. 4.9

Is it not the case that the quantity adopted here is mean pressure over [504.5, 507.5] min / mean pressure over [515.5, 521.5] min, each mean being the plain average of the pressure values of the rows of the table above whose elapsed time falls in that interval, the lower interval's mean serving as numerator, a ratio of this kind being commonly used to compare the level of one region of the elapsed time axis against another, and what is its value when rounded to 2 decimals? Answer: 0.94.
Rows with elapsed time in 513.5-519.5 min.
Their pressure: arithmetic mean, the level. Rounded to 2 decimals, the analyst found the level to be 1.52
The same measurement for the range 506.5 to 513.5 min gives 1.47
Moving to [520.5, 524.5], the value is 1.52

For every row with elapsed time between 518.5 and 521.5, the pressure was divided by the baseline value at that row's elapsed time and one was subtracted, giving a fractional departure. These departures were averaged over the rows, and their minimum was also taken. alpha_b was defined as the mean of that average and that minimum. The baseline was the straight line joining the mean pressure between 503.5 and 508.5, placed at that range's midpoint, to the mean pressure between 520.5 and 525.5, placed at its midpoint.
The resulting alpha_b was 0.011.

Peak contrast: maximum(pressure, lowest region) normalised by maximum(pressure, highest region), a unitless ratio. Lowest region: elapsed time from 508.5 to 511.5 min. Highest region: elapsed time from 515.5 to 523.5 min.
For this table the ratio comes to 0.948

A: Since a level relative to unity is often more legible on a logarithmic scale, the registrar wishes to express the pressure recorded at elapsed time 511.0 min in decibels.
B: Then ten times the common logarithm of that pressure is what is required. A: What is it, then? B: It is 1.68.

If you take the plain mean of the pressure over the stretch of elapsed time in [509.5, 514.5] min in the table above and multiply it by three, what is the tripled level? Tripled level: 4.49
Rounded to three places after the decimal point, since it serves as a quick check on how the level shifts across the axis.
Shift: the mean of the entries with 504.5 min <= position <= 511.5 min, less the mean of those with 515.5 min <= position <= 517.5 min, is -0.071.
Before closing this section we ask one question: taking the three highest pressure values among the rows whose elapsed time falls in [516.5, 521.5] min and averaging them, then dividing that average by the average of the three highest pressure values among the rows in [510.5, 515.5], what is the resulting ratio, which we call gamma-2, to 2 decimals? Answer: 1.01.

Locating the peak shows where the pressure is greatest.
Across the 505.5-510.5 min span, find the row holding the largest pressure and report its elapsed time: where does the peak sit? 509.0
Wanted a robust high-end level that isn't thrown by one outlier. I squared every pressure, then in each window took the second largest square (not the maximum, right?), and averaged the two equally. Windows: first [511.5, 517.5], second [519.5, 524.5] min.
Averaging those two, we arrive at 2.35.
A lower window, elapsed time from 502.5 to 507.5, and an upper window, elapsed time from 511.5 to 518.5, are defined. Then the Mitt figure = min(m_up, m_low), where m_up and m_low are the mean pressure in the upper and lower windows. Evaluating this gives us 1.45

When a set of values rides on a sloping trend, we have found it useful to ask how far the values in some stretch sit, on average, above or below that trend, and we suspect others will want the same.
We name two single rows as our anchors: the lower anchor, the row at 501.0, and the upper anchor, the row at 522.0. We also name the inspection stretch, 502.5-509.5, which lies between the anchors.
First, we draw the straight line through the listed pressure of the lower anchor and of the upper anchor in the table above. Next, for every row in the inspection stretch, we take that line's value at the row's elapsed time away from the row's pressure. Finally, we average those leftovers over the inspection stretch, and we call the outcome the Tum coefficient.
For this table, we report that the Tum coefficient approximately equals -0.014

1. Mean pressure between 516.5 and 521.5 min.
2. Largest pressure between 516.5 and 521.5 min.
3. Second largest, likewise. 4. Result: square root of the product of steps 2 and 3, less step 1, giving 0.0197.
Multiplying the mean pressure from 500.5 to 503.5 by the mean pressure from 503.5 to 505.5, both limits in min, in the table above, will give 2.13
